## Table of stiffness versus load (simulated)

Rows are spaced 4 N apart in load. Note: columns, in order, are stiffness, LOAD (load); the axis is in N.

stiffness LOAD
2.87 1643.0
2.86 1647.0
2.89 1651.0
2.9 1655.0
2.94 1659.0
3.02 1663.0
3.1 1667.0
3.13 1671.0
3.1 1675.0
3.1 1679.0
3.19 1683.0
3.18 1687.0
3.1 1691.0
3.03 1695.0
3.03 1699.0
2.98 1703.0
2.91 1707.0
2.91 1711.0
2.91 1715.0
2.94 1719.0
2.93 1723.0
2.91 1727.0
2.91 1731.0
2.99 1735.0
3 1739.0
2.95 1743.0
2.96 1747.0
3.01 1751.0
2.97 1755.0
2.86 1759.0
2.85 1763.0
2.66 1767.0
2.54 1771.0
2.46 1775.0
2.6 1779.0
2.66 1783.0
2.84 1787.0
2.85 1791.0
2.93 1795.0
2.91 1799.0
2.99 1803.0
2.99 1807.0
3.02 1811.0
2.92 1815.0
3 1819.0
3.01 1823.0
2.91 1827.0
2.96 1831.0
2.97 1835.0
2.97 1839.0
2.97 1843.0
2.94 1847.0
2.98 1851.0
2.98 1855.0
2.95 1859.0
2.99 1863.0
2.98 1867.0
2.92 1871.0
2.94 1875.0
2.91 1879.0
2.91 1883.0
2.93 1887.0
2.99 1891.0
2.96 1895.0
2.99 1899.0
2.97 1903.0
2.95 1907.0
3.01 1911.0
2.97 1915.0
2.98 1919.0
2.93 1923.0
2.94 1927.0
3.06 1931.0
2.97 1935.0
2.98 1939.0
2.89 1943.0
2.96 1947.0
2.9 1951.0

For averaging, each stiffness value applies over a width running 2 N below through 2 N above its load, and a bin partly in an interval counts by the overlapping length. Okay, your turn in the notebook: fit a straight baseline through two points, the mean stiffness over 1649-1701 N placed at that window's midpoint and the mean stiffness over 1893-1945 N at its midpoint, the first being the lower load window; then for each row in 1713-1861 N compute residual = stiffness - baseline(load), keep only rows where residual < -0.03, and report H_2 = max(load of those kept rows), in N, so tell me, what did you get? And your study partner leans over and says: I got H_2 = 1859.0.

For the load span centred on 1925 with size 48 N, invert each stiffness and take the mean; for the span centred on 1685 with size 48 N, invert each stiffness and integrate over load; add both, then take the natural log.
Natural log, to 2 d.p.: 2.77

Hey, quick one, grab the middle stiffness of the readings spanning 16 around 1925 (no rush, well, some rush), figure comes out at 2.96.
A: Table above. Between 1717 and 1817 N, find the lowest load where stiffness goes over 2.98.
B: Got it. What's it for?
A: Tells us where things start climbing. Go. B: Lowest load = 1735.0 N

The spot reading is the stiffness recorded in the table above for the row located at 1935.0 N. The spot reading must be 2.97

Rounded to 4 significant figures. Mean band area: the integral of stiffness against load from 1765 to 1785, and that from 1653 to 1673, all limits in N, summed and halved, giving 56.02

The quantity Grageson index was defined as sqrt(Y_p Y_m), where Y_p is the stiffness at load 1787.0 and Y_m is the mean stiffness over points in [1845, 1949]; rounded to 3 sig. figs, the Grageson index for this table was 2.90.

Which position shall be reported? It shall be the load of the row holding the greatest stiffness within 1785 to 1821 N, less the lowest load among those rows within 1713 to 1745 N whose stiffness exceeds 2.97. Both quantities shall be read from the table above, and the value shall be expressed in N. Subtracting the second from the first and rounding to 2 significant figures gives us 76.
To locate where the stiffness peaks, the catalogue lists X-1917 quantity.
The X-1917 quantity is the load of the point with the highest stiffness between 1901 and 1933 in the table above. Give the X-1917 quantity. 1931.0 N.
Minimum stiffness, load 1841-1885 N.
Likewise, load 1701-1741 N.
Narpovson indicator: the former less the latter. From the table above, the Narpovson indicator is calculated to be 0.0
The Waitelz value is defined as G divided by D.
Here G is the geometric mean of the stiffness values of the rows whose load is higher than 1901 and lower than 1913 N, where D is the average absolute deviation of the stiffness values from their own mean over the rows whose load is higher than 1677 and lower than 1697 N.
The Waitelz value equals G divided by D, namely 57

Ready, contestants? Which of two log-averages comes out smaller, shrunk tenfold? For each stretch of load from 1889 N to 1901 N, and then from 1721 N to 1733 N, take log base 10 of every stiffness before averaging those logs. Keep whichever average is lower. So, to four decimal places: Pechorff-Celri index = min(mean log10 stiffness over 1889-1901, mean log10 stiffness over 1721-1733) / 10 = 0.0465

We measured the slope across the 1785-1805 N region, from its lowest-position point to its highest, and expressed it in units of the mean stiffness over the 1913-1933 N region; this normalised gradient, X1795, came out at 0.0032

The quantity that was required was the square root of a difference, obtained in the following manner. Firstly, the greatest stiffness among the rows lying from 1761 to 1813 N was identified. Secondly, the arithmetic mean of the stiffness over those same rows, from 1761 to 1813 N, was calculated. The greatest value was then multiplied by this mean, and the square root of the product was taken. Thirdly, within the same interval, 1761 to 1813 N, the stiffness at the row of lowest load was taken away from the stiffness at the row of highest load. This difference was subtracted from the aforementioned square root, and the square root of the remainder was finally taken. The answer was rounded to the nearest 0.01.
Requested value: 1.65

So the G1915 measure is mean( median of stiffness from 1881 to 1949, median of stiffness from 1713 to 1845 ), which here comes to 2.95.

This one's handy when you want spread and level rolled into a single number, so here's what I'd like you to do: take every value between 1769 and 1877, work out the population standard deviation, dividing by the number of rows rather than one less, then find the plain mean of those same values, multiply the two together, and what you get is 0.43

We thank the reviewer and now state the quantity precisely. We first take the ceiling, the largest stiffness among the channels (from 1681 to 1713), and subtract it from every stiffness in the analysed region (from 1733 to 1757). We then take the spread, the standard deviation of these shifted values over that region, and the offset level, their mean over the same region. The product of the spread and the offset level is -0.005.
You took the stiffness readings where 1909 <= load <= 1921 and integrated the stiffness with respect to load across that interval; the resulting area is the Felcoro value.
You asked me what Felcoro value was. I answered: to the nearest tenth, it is 35.8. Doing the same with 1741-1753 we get 35.7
